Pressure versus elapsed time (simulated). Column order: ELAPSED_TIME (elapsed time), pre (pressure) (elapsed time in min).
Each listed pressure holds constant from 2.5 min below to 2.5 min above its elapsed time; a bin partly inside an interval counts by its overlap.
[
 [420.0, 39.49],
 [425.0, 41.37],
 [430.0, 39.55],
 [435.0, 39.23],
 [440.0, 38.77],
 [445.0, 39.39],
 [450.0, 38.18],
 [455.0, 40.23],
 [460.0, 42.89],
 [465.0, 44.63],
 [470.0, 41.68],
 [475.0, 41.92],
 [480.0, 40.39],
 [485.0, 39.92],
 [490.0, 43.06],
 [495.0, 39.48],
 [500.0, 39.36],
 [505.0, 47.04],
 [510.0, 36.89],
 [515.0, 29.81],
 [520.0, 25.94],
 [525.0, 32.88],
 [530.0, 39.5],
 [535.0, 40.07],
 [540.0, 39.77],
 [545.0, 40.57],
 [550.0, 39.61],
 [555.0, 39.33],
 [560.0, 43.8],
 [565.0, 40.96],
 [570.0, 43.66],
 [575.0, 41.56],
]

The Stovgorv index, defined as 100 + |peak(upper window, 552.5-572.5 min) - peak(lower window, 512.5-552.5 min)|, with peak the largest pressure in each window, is 103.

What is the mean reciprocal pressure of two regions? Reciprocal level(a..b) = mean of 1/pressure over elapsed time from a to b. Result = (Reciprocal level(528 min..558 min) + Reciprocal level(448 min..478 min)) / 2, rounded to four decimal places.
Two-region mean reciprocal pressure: 0.0246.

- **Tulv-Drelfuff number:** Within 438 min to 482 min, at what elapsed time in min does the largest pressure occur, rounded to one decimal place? 465.0 min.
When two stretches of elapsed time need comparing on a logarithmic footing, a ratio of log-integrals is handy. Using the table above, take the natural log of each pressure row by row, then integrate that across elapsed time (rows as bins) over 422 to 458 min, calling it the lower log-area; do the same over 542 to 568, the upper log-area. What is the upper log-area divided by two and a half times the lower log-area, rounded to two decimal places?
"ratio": 0.29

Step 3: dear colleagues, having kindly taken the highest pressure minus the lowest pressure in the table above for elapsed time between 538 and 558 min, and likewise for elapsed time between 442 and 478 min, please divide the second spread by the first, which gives 5.2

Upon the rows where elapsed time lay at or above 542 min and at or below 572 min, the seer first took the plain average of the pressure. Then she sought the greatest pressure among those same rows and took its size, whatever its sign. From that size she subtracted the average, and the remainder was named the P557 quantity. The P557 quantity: 2.5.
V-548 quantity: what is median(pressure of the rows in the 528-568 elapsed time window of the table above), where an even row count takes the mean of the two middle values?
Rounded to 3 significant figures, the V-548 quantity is 39.9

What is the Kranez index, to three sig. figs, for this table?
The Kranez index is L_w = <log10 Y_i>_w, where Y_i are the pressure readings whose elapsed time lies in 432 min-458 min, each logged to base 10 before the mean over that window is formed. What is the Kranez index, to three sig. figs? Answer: 1.59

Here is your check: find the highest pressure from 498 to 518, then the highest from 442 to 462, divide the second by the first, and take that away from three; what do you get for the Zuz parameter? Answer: 2.09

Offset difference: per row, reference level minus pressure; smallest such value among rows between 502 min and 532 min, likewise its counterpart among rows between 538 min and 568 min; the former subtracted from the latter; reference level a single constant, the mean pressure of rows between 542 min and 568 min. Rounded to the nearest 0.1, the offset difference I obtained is 3.2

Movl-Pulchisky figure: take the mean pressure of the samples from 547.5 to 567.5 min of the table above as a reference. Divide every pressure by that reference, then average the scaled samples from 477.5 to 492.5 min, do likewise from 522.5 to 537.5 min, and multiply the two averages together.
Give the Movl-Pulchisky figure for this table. 0.92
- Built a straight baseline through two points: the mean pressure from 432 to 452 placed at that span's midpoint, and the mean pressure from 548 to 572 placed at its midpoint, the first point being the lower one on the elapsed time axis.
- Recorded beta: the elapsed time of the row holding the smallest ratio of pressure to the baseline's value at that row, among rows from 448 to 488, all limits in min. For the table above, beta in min 450.0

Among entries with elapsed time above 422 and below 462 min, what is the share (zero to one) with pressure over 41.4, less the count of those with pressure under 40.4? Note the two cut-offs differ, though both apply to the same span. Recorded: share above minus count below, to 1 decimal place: -5.9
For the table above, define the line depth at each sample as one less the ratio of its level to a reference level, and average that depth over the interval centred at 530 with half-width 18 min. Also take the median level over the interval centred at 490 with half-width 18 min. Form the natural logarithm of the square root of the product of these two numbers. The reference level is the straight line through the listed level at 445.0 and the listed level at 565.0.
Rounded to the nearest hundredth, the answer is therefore 0.80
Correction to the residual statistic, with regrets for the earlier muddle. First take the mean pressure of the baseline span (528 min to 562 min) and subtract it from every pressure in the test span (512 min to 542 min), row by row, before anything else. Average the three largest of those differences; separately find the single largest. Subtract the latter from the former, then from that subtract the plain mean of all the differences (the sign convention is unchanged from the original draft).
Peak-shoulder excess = 5.4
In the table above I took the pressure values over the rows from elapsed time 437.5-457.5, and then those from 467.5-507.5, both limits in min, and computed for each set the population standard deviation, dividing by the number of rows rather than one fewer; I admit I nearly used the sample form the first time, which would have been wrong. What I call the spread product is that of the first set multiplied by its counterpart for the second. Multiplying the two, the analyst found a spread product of 1.8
